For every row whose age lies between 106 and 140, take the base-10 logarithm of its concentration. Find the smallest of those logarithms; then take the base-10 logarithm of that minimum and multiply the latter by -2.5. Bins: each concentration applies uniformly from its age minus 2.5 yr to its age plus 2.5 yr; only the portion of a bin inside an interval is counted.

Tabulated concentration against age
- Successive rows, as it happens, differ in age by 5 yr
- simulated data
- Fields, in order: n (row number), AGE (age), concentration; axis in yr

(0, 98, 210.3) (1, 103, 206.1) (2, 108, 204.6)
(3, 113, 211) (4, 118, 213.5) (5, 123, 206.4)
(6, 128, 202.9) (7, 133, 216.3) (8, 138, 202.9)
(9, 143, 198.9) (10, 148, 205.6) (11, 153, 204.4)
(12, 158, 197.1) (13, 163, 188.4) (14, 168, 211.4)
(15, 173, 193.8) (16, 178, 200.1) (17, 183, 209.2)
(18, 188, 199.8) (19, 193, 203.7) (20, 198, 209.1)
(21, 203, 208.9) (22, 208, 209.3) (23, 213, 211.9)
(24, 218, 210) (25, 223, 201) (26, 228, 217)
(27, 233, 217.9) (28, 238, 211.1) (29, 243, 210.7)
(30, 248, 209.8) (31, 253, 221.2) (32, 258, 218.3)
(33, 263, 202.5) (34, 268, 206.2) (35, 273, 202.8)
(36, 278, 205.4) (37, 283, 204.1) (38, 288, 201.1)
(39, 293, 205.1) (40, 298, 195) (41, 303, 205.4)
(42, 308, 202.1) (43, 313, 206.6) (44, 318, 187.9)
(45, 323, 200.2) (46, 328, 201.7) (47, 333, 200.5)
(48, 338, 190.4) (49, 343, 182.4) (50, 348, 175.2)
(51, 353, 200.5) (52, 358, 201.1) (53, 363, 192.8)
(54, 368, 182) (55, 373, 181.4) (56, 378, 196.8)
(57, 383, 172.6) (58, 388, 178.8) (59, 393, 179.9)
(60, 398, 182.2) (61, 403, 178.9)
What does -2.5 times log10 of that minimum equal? -0.908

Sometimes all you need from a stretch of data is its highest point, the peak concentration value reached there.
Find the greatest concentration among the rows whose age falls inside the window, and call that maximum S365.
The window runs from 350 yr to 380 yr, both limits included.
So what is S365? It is 201.1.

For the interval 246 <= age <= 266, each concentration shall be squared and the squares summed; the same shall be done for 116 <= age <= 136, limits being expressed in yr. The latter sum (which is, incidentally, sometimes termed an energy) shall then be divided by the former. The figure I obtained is 0.97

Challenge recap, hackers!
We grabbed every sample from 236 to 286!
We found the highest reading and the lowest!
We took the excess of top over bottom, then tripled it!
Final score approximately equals 56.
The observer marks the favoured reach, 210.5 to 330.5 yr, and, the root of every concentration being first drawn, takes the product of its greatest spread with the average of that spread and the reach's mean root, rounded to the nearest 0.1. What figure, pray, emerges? 9.0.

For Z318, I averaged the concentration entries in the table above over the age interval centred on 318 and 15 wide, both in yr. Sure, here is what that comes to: 198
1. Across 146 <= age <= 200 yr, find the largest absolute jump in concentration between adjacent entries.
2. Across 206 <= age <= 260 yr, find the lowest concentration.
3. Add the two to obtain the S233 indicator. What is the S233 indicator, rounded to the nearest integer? 224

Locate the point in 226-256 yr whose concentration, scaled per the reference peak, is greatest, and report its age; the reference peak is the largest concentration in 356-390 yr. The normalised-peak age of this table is 253 yr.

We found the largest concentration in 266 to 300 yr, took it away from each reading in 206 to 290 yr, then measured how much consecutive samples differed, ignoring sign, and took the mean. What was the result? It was 5.2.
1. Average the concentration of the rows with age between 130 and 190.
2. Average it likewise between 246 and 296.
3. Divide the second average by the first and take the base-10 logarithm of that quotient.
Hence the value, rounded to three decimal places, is 0.011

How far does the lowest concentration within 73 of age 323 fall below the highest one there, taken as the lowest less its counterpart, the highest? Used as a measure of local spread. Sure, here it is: -49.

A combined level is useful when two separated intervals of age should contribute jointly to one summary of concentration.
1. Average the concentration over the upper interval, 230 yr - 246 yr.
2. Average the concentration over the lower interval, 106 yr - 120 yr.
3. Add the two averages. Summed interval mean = 423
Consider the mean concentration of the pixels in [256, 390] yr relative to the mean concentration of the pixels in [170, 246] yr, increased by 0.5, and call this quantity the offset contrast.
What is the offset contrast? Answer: 1.45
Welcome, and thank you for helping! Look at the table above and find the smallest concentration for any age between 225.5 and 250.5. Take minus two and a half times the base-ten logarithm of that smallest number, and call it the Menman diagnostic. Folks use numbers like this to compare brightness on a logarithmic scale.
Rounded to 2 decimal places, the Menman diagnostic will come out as -5.80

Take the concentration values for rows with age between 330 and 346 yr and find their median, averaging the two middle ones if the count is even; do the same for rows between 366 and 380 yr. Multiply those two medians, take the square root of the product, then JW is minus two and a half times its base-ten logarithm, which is -5.67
